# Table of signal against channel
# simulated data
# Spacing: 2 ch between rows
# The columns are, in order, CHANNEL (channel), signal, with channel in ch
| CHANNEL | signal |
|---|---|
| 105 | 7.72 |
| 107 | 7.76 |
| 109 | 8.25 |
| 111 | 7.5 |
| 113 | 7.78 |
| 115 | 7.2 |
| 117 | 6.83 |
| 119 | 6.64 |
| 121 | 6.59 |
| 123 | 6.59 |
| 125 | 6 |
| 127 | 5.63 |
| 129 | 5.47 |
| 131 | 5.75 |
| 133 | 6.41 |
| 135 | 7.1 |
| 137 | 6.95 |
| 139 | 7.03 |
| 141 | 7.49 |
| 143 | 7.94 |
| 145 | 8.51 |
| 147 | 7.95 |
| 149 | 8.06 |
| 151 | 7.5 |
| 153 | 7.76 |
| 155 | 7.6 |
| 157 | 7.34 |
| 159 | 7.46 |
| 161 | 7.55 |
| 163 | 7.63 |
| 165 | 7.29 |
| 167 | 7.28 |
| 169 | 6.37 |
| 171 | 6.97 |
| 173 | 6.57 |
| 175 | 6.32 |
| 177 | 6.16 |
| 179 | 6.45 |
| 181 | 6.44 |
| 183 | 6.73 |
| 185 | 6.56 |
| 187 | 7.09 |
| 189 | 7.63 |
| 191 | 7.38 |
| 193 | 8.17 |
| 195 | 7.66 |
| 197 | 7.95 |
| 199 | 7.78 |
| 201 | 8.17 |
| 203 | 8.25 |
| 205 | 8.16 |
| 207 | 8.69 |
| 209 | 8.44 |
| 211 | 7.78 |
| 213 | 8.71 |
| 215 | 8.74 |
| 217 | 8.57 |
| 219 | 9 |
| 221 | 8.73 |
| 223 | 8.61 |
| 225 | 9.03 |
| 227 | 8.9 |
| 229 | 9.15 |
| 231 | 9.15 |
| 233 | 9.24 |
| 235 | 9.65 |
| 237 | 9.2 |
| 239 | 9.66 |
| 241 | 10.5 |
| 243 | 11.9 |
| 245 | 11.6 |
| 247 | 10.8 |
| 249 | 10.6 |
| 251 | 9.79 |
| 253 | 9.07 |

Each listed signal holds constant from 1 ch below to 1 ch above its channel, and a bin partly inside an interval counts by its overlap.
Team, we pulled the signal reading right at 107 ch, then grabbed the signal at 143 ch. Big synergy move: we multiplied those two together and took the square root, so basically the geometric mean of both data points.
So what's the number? 7.8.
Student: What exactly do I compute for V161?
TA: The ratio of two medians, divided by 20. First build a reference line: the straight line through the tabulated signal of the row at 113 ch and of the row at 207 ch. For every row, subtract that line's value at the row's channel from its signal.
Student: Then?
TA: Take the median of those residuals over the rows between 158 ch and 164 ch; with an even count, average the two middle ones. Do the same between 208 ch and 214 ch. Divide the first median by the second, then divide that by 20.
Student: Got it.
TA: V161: 0.13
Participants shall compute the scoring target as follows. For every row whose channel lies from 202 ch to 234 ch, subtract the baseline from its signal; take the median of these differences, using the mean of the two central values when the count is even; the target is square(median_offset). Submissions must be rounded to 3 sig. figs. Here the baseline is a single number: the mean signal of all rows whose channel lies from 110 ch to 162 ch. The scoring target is 2.62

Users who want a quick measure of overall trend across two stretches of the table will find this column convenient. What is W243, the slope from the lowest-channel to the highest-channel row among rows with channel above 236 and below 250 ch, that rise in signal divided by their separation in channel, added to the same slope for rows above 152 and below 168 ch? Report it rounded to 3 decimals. 0.082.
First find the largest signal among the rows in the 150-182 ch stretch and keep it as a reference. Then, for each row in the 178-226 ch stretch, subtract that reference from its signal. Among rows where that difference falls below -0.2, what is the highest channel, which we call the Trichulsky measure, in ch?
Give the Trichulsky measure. 191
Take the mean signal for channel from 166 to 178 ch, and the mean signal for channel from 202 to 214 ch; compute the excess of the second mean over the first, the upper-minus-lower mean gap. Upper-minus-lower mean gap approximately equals 1.7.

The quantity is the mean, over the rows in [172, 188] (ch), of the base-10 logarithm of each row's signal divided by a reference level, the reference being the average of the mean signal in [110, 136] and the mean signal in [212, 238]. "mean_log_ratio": -0.08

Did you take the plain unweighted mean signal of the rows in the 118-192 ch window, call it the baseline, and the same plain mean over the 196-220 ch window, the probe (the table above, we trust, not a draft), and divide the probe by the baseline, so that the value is 1.2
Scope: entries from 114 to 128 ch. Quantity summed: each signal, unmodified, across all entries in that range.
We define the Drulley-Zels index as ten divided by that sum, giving 0.220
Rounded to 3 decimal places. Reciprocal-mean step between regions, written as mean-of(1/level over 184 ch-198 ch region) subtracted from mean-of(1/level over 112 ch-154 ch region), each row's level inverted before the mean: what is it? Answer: 0.011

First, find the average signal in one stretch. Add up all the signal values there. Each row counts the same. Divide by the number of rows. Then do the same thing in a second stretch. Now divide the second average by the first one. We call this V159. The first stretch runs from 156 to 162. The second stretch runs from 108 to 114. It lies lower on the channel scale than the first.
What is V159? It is 1.05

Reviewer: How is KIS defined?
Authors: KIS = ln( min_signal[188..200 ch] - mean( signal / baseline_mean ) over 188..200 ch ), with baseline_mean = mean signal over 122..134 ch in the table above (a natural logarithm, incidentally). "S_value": 1.81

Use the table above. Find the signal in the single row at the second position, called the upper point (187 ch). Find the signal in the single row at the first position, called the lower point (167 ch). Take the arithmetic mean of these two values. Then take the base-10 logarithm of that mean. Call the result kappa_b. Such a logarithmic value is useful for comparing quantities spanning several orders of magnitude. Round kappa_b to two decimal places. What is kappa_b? 0.86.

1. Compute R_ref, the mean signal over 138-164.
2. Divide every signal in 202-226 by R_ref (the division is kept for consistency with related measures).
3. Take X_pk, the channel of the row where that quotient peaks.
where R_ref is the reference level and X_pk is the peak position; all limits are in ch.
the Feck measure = 225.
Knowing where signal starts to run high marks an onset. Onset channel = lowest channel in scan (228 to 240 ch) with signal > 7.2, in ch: 229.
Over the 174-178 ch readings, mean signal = 6.2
